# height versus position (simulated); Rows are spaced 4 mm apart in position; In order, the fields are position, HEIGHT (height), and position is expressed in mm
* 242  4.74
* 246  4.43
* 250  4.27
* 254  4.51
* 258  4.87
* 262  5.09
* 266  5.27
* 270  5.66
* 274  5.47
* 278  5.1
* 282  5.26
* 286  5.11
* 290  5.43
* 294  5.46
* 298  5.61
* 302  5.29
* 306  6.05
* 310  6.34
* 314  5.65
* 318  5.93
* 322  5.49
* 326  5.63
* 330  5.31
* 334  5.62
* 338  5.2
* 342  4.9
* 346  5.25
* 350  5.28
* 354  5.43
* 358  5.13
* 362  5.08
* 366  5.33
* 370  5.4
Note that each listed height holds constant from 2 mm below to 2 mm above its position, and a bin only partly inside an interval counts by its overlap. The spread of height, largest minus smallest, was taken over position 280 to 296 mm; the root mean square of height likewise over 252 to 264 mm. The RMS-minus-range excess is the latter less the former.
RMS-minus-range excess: 4.5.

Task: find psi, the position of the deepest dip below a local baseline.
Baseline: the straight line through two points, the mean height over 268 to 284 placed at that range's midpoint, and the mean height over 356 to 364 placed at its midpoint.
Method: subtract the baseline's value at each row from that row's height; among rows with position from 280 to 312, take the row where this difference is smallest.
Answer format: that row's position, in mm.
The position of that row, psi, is 286 mm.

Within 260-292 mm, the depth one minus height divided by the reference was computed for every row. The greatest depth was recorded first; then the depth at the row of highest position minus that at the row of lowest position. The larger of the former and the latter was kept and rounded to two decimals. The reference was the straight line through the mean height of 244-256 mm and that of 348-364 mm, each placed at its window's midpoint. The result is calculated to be -0.02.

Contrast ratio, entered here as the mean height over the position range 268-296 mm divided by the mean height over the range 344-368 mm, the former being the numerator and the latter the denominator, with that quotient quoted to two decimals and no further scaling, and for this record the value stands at 1.02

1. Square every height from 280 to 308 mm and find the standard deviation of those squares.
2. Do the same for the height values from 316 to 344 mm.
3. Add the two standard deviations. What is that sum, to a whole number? 7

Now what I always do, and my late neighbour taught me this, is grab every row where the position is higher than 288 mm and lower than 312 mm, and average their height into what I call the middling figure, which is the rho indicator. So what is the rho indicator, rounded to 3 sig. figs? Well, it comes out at 5.70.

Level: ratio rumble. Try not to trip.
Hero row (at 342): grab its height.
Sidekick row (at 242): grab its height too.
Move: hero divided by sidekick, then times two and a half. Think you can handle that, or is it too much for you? 2.6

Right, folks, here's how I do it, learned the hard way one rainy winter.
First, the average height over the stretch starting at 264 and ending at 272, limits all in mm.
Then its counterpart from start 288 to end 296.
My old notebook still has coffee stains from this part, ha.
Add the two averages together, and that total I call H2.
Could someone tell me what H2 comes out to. 10.91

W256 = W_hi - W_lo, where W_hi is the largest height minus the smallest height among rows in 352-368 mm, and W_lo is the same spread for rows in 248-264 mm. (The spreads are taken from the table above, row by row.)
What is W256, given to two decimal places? -0.47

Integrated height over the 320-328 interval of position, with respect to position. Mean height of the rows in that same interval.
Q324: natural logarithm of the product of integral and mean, 5.51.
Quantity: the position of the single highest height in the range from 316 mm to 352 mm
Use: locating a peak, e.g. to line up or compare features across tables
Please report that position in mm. 318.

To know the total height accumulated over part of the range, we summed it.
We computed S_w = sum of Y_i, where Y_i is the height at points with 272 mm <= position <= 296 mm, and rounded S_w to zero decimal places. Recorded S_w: 32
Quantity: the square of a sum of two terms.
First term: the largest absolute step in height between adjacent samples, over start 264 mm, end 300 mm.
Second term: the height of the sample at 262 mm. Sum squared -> 30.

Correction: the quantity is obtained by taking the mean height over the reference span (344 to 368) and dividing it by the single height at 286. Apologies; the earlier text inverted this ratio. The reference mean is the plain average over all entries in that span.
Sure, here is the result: 1.03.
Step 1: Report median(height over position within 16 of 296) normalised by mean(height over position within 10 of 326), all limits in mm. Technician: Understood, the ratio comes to 0.97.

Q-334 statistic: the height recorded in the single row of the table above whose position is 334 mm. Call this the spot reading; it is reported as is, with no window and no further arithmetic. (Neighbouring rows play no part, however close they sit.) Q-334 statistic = 5.62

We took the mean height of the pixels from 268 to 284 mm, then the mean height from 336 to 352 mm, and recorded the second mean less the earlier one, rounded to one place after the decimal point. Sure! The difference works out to -0.2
